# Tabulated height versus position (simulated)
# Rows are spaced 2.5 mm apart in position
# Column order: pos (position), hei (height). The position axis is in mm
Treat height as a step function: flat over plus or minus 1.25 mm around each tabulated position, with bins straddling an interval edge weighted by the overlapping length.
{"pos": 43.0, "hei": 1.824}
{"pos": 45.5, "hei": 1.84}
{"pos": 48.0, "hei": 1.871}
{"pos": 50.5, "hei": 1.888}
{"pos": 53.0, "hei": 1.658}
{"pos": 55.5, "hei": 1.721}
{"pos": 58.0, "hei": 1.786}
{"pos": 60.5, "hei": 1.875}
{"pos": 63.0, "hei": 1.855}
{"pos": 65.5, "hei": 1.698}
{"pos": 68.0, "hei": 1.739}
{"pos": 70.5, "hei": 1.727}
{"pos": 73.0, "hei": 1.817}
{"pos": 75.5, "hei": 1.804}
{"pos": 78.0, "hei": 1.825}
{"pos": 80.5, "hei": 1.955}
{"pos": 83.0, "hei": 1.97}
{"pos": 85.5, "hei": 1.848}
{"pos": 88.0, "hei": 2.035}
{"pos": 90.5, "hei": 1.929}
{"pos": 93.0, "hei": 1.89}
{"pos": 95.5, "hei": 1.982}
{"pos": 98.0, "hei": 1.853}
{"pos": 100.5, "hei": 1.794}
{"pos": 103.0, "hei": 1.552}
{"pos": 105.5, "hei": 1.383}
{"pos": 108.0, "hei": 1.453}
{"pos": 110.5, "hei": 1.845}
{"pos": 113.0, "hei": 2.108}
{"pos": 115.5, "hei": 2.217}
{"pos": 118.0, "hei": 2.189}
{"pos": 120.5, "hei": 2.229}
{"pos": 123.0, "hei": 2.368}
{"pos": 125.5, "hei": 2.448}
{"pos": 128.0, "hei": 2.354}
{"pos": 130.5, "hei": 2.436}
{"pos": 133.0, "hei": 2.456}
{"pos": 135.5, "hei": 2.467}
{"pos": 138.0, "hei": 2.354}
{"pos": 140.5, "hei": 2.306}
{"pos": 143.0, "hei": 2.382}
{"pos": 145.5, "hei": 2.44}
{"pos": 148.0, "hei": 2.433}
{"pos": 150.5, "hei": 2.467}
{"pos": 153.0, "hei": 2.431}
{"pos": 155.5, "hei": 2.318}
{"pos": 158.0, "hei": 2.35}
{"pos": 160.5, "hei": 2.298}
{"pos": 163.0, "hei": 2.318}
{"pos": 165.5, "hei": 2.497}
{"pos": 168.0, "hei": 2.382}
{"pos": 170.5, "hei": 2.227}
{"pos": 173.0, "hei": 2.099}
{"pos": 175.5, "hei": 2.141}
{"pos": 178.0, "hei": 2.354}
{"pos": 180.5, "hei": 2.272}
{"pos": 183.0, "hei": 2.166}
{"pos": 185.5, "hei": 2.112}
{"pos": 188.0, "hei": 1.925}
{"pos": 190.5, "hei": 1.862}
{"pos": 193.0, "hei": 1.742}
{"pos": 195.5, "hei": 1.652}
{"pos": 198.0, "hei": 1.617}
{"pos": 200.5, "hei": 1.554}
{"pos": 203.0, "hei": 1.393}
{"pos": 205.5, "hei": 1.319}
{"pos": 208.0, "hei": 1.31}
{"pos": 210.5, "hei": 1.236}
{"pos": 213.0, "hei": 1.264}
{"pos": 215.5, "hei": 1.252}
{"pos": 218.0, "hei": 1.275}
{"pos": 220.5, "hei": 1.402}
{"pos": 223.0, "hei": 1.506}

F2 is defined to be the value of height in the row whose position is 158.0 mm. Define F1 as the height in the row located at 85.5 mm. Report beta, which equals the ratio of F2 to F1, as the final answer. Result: 1.27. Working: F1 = 1.848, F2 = 2.35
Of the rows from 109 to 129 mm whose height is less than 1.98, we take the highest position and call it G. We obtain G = 110.5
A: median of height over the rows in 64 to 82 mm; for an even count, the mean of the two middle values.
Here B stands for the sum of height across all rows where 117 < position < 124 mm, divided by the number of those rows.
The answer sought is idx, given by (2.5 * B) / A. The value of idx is 3.1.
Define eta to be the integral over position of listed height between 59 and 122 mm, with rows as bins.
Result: 117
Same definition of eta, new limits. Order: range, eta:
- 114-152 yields 90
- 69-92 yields 43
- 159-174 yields 35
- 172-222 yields 85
